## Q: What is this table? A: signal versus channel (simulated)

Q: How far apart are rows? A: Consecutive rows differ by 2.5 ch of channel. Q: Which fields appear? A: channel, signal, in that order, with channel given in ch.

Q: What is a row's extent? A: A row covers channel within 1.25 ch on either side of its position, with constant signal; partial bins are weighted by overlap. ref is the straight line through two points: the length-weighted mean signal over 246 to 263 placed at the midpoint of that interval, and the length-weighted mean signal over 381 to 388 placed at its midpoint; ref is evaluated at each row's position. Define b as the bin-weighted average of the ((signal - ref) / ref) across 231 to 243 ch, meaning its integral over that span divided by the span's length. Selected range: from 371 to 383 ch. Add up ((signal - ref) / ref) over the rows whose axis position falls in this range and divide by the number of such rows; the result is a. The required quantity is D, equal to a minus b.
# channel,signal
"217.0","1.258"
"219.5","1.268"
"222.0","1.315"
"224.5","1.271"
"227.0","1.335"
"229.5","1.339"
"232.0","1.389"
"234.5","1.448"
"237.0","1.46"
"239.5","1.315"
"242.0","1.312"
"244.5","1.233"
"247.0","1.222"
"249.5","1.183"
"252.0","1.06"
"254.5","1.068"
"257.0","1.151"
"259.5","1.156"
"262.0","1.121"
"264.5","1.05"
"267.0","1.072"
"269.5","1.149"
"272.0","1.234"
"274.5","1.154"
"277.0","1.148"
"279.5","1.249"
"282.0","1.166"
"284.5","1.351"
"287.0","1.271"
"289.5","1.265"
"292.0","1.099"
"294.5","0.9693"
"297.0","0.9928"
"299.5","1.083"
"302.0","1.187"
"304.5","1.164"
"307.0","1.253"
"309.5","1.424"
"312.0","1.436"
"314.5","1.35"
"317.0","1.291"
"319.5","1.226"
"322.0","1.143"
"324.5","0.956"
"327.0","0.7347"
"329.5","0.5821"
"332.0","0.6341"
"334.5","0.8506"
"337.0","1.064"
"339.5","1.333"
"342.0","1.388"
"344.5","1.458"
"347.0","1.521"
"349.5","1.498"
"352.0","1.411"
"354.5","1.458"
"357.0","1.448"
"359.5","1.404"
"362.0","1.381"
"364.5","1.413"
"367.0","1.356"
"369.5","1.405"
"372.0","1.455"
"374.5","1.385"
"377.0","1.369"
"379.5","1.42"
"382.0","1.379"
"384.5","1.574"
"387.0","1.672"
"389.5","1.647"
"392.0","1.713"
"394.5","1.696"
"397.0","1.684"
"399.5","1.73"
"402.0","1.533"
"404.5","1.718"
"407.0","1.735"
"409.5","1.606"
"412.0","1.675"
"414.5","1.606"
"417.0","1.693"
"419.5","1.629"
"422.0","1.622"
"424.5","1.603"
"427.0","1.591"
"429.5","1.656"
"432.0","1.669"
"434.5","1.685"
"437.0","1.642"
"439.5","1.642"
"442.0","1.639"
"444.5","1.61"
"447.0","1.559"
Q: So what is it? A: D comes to -0.36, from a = -0.077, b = 0.282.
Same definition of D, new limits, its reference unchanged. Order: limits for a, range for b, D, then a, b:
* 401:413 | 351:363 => 0.05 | 0.025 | -0.024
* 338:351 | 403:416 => -0.01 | 0.015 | 0.028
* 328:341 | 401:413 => -0.38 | -0.358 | 0.026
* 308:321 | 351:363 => 0.04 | 0.017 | -0.024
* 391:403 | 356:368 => 0.11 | 0.057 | -0.049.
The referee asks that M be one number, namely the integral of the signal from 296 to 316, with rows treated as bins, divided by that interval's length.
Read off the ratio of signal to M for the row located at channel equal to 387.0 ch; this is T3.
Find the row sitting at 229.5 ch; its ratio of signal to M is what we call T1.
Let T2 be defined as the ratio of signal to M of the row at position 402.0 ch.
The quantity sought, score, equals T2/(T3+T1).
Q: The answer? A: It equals 0.51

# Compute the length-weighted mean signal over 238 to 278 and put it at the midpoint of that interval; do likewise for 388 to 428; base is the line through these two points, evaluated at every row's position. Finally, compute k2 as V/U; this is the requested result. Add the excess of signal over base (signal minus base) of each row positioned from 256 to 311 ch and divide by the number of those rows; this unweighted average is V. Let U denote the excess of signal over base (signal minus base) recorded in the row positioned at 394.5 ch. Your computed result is -0.9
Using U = 0.08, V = -0.08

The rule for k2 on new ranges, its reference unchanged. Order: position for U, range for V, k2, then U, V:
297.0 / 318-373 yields 0.7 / -0.30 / -0.22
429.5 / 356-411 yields 0.6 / -0.07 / -0.04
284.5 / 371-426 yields -0.3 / 0.10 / -0.03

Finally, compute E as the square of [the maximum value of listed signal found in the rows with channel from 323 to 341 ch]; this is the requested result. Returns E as 1.8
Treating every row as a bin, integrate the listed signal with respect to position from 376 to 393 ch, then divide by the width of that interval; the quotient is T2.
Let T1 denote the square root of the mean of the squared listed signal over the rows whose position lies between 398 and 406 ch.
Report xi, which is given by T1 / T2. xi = 1.08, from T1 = 1.7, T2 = 1.5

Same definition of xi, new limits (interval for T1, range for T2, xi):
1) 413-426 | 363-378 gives 1.17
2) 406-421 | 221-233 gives 1.25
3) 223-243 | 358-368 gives 0.98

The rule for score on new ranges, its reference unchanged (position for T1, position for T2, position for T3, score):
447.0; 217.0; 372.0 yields 0.42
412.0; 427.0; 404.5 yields 0.47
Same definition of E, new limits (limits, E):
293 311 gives 2.0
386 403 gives 3.0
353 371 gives 2.1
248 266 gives 1.4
